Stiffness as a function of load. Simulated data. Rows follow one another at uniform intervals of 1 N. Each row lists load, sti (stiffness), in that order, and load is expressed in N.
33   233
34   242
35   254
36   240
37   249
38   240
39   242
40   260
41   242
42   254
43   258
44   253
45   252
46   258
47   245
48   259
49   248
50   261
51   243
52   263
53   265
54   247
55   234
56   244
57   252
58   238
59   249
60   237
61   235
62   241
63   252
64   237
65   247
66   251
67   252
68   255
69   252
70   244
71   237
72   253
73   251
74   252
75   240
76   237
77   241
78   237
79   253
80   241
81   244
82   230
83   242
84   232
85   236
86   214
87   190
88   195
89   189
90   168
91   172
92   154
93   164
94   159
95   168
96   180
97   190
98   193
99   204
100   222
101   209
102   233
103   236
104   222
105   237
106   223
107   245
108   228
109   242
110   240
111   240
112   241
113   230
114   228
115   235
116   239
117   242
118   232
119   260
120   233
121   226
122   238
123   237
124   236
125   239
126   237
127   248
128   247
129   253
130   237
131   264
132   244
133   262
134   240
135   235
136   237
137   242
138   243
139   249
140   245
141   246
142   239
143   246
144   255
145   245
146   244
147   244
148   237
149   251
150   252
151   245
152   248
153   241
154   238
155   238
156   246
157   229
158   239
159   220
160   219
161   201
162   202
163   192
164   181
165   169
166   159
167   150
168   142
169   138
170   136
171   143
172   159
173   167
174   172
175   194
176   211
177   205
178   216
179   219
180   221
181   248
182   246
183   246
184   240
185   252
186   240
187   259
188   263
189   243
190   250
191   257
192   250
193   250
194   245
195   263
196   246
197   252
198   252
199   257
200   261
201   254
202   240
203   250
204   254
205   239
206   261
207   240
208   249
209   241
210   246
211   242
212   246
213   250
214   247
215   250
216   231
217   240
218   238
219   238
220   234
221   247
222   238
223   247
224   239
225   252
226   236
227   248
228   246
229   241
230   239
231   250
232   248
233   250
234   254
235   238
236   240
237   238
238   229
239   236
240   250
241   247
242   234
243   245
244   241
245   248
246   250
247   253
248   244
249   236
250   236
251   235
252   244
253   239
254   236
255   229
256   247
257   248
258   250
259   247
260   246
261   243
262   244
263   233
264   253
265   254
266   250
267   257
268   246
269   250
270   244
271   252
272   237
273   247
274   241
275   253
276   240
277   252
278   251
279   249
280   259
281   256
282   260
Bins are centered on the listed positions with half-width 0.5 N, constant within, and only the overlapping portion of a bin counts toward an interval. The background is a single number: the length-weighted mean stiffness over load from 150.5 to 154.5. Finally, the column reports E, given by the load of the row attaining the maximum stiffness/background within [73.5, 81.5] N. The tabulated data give 79 N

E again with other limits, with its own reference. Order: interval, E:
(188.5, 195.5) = 195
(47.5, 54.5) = 53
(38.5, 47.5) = 40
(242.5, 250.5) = 247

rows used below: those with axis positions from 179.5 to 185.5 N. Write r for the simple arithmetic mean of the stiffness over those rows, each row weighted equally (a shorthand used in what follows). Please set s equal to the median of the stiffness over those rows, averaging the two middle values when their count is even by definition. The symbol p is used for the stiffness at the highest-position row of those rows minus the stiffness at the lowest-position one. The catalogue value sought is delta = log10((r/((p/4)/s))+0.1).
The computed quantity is 3.89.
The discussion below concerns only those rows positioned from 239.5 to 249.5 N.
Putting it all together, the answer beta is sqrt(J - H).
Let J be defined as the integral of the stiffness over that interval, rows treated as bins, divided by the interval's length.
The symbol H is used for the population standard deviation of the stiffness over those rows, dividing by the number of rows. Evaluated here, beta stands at 15.5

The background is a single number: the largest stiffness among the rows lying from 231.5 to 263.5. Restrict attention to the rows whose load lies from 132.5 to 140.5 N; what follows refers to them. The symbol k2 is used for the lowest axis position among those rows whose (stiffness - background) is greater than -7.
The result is 133 N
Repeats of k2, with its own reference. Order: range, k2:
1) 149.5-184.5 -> 150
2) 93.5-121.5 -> 119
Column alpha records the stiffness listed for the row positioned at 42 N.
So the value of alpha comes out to 254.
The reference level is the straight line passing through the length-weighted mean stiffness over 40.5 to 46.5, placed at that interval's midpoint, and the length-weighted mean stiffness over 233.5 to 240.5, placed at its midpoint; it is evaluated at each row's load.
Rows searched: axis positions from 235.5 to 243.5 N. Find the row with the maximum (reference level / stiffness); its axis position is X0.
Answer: 238 N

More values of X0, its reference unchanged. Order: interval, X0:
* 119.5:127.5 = 121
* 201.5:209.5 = 205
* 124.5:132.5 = 126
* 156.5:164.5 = 164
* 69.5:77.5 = 71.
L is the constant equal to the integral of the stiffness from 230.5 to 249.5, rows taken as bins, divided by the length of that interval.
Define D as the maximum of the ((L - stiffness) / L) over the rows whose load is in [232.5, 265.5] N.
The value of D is 0.06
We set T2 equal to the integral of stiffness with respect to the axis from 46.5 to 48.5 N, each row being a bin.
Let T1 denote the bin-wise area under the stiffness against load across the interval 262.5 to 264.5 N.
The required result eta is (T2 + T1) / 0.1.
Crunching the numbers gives 9900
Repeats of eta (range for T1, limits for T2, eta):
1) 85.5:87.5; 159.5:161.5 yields 8240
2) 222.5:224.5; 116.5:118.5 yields 9600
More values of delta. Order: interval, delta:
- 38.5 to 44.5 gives 4.37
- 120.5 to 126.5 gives 4.31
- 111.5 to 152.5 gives 4.53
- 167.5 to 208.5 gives 3.32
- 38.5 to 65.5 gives 4.69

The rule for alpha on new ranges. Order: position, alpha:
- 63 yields 252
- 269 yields 250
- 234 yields 254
